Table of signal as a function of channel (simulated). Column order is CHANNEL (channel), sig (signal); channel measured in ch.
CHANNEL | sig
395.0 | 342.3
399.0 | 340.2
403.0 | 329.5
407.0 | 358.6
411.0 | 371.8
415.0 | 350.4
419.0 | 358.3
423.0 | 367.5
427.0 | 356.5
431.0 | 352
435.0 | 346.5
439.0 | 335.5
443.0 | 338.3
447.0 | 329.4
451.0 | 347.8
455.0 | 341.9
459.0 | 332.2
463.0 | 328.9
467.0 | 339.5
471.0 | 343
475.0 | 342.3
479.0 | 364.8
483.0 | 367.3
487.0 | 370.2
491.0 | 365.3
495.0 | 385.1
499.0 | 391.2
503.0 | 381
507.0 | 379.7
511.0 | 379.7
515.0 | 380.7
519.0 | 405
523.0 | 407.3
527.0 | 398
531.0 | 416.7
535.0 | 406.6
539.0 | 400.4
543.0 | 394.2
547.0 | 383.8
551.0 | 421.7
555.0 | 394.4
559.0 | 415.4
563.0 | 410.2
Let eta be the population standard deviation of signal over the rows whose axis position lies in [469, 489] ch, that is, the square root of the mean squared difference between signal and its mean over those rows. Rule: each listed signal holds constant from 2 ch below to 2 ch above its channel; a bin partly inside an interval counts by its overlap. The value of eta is 12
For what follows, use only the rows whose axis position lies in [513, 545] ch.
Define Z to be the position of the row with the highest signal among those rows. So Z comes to 531.0 ch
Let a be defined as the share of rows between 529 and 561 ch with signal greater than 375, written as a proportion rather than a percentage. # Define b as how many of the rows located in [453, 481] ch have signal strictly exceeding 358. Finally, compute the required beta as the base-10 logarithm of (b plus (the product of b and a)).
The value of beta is 0.30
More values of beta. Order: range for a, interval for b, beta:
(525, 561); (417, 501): 1.20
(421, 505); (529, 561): 0.96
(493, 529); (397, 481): 1.00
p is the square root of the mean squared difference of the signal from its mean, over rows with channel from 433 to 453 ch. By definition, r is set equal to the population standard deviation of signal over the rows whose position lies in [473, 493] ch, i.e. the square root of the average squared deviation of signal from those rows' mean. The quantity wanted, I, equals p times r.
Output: 69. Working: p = 6.9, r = 10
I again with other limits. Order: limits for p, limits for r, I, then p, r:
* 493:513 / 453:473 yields 24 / 4.4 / 6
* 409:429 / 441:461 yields 51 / 7.7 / 7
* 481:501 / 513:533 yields 125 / 10.4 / 12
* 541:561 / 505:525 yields 183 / 14.3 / 13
